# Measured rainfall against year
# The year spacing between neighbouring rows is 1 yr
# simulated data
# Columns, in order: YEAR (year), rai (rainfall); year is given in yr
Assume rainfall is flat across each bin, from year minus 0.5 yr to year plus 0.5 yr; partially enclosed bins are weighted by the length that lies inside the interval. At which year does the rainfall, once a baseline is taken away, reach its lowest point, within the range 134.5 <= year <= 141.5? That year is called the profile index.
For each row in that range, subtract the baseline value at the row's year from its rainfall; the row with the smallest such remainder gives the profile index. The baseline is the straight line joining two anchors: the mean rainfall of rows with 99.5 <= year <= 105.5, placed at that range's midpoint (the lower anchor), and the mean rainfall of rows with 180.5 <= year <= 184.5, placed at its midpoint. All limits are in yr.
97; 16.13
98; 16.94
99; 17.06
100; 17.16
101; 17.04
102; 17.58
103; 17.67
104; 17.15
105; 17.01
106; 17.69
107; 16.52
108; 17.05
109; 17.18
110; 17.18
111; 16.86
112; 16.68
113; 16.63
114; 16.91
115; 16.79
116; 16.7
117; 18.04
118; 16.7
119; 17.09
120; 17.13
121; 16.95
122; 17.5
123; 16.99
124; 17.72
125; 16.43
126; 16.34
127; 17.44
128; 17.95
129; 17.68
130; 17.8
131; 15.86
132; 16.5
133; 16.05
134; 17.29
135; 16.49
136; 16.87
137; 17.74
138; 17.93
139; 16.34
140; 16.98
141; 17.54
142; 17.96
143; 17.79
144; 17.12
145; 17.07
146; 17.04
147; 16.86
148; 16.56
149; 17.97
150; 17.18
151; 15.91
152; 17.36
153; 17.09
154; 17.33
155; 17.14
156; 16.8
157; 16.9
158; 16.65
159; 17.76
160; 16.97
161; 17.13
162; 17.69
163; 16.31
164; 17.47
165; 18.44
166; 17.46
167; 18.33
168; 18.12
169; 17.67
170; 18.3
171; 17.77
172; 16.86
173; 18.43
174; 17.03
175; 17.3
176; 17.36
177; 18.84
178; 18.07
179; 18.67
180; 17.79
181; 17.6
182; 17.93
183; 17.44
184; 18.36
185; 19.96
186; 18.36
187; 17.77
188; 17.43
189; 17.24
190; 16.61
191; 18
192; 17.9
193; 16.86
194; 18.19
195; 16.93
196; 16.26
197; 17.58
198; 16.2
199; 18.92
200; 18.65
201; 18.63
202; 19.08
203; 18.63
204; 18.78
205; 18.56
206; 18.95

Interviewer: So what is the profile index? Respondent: 139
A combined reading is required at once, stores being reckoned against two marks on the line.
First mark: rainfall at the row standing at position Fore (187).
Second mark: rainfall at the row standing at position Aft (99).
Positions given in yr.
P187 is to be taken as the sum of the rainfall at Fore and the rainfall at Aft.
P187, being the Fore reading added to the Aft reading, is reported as 34.8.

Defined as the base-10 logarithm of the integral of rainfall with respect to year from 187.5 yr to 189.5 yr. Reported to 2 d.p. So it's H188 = 1.54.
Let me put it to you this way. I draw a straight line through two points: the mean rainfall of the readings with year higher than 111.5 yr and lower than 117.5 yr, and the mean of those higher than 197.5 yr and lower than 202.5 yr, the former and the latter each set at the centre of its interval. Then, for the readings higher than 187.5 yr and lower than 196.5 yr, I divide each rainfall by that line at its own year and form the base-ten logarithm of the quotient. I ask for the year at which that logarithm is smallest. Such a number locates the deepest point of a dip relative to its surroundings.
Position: 196 yr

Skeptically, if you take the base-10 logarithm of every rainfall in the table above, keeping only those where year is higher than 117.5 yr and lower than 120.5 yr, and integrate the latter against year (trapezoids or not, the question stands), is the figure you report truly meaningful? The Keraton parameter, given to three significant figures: 3.69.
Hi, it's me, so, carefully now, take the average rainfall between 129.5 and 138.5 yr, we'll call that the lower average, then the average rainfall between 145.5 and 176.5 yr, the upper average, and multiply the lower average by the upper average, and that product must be 294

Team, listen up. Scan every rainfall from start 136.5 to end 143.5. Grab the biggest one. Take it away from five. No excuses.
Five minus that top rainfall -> -13.0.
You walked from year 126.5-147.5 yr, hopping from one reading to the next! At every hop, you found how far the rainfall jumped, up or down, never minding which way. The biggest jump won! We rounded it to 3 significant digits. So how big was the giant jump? 1.94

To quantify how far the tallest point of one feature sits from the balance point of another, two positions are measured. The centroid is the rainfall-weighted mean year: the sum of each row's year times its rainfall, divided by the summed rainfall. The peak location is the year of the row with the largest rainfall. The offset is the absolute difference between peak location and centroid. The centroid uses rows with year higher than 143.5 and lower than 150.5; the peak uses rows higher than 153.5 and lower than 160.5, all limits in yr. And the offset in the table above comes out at 12.0 yr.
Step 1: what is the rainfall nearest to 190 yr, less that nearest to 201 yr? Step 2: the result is -2.0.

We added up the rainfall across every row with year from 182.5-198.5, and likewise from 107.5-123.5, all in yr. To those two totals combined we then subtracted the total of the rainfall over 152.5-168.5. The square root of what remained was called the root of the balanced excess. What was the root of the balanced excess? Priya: 16.6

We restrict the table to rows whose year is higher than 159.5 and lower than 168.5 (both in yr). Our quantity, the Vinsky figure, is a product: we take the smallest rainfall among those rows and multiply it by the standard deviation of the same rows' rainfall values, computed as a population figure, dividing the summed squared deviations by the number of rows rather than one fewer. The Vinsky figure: 11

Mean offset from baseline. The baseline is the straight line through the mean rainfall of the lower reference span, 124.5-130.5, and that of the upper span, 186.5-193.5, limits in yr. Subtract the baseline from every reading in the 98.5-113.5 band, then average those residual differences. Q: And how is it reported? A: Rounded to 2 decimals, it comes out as -0.13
